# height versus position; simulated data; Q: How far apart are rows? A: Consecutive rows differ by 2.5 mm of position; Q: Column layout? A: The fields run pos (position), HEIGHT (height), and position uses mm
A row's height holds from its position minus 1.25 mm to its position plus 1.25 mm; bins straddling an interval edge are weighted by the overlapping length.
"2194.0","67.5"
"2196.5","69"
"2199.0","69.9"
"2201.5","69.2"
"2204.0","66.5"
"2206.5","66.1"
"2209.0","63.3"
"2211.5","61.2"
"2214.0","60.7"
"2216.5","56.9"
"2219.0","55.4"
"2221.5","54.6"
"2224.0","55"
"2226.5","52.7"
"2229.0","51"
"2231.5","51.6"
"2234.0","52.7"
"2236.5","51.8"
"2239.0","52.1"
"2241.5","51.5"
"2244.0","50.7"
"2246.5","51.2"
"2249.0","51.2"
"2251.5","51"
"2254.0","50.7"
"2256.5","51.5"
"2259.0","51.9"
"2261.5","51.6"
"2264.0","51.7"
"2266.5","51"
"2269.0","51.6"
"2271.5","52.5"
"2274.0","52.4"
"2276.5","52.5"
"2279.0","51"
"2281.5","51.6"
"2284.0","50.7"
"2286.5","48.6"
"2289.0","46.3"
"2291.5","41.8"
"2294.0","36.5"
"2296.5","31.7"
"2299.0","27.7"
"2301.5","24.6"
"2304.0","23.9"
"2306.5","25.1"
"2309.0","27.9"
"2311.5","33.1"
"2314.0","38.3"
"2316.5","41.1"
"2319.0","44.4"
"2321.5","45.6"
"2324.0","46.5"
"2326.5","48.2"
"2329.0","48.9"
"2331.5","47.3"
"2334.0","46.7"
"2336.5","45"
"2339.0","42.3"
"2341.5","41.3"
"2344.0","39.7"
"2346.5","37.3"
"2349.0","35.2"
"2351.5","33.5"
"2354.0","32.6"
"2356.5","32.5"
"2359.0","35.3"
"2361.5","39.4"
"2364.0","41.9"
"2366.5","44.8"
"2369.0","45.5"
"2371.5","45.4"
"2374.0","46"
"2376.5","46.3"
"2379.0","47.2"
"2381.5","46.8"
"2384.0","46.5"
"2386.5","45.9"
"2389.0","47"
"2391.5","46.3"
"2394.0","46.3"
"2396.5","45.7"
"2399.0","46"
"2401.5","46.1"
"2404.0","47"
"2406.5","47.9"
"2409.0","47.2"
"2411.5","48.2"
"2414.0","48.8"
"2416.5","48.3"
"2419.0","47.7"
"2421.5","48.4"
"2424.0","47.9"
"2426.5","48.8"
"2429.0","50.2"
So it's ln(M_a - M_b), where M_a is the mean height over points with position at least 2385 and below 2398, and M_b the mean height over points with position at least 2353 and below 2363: 2.4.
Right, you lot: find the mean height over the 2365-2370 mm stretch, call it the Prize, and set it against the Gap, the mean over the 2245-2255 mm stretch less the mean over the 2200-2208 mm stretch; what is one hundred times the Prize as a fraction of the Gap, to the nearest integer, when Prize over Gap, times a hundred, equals -278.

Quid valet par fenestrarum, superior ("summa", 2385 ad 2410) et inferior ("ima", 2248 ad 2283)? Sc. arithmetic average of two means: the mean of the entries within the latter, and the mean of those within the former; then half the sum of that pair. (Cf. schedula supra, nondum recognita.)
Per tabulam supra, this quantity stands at 49.1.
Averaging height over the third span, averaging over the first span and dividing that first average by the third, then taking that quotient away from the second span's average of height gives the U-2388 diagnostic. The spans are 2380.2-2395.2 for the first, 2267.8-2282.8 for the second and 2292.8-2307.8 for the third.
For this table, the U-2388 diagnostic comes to 50.3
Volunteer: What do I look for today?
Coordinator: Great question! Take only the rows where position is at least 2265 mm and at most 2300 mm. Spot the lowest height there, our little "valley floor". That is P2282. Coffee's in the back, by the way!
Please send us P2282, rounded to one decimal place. 27.7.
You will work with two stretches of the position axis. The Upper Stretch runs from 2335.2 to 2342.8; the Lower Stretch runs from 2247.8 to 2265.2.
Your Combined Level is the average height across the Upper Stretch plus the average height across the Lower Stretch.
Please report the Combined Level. 94.2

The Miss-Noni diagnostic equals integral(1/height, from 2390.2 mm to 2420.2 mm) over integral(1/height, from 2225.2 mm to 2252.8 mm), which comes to 1.2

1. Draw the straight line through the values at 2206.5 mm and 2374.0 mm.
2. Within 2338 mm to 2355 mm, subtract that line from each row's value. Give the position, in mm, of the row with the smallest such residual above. 2354.0 mm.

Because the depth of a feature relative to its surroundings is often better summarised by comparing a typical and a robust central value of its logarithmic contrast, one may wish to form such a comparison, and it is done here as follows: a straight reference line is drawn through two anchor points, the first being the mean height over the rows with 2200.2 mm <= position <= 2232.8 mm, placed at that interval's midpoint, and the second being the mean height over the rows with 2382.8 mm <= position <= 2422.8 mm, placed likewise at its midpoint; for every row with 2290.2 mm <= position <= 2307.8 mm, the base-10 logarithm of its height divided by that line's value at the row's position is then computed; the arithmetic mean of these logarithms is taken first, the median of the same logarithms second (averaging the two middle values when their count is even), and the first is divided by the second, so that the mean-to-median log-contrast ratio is 0.90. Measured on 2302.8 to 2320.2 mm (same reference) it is 1.04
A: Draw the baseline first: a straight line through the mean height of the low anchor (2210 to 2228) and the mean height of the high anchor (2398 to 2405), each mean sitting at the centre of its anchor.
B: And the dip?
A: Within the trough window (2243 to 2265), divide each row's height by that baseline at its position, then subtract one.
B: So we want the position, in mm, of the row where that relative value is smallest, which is 2244.0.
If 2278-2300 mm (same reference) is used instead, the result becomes 2299.0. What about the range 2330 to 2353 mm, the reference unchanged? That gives 2351.5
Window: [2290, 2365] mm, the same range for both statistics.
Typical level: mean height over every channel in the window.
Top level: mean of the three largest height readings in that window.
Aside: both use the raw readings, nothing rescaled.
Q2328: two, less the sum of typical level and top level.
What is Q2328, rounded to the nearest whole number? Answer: -84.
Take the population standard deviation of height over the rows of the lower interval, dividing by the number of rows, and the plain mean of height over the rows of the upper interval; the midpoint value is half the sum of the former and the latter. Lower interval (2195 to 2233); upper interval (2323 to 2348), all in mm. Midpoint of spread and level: 25.4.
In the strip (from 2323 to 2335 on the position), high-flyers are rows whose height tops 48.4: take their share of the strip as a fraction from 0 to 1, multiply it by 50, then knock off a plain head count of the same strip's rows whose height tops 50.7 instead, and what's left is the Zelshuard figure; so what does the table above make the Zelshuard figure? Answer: 10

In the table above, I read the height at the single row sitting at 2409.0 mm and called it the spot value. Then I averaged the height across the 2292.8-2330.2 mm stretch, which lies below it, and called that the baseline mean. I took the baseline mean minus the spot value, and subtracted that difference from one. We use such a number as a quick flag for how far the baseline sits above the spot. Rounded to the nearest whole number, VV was 12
